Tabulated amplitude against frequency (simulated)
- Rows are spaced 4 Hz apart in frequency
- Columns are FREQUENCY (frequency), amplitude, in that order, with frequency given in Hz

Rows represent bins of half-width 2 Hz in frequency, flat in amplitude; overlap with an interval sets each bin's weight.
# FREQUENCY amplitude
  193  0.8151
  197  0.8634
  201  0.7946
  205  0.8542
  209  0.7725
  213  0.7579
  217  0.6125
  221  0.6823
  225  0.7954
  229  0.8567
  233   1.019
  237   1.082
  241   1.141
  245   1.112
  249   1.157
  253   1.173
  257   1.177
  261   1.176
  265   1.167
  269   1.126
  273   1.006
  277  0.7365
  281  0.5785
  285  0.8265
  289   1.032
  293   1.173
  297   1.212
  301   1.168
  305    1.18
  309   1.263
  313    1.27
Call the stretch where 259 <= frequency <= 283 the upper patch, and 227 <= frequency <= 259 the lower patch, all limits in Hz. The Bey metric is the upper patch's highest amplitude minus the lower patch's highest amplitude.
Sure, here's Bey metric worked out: 0.00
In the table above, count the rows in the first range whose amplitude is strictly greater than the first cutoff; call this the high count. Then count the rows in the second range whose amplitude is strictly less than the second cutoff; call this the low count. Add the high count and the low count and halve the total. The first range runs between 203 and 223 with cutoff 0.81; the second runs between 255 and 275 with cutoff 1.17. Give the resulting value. 2.0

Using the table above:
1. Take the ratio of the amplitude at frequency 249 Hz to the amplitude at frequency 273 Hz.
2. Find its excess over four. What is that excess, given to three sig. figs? -2.85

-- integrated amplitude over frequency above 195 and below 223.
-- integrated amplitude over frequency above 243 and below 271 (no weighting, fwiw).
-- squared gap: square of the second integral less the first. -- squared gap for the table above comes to 121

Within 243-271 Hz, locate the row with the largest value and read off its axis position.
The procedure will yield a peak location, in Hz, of 257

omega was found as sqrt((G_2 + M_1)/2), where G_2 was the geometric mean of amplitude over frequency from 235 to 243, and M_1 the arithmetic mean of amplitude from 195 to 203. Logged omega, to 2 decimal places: 0.98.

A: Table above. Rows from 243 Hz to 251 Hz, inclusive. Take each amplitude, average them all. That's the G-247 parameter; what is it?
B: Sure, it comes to 1.13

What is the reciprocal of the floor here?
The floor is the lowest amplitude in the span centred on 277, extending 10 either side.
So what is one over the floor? 1.7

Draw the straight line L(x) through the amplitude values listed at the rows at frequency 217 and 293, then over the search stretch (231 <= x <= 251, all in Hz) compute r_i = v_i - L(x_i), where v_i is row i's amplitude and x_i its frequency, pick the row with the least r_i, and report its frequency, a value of 233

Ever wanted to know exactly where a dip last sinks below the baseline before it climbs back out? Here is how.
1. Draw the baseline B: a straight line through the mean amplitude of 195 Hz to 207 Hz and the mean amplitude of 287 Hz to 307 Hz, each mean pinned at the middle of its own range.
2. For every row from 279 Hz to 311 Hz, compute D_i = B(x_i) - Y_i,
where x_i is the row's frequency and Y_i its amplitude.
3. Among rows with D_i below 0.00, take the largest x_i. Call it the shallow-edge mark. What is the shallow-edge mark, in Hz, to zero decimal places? 309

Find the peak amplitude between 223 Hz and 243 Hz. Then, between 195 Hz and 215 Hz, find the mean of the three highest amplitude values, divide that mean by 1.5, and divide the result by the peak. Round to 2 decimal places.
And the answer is 0.49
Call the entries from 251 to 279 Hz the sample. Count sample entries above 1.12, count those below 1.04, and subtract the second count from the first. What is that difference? 3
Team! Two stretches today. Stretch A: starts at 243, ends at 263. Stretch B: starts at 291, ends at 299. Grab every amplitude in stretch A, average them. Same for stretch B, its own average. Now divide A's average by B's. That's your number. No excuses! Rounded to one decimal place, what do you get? 1.0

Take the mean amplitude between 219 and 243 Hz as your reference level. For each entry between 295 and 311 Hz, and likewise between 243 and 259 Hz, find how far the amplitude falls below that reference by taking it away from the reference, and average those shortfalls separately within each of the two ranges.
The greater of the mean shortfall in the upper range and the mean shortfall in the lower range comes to -0.23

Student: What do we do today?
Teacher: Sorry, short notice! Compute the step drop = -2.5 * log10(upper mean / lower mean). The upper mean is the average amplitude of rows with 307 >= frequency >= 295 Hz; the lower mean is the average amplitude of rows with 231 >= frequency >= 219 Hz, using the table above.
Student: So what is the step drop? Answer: -0.46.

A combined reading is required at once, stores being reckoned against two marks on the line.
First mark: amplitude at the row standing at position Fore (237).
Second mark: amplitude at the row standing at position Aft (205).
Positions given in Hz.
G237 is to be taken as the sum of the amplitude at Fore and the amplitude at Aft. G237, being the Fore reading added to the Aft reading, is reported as 1.94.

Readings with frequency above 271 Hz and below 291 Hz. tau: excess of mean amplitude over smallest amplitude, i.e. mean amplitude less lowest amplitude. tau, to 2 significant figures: 0.26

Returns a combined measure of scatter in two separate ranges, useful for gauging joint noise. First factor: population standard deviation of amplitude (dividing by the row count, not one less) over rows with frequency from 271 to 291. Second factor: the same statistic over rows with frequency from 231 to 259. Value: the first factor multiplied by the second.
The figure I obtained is 0.009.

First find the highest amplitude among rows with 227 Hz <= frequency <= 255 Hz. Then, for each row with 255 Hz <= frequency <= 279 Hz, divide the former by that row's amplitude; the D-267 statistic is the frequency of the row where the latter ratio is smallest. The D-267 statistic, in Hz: 257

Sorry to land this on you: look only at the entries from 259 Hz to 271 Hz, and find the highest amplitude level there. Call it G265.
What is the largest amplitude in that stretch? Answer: 1.176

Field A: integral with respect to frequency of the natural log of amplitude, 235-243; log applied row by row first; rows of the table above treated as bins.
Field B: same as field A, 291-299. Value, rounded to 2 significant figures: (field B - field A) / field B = 0.40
